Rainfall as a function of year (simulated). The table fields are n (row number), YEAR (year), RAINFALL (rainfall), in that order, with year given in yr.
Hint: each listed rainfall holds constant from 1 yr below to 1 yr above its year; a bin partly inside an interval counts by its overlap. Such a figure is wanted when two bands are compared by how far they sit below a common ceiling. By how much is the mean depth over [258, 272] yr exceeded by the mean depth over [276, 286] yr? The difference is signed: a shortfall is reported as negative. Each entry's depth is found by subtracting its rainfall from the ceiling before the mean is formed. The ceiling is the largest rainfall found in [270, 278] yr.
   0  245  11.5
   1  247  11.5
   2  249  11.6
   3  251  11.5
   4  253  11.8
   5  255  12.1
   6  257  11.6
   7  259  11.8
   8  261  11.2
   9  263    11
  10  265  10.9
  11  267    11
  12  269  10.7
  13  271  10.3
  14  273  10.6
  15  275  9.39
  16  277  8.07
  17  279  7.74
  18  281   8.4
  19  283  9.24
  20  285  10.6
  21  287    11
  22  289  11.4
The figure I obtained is 2.2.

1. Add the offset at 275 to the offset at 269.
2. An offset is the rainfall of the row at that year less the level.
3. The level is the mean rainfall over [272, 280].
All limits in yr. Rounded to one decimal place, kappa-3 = 2.2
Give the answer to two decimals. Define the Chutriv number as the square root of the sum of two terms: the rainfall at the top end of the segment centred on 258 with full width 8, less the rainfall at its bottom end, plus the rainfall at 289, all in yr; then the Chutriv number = 3.24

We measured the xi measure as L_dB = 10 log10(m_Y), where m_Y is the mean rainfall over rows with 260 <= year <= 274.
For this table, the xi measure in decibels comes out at 10.3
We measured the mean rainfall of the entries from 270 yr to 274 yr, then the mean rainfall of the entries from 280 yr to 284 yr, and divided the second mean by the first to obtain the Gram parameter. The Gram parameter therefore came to 0.844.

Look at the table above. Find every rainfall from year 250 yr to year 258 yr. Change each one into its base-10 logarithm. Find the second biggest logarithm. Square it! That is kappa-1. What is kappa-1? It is 1.15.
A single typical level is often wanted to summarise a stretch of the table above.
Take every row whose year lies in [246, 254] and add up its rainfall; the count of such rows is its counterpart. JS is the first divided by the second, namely 11.6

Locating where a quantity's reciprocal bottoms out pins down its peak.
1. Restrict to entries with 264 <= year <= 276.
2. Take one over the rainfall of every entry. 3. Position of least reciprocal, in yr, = 267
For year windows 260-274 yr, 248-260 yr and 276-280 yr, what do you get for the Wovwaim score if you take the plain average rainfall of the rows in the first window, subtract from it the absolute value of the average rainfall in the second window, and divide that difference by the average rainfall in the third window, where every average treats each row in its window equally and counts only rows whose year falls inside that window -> -0.12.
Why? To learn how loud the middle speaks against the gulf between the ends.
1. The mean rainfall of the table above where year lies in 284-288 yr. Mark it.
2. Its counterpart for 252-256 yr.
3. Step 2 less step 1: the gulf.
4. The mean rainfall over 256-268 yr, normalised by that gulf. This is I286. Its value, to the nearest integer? 10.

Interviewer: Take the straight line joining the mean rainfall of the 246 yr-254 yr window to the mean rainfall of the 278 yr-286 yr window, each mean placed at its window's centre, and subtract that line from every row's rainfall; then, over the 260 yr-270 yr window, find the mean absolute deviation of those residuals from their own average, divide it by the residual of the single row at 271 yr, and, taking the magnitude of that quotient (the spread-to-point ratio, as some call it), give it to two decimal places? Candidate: 0.26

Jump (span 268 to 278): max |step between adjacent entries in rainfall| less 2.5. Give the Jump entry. -1.18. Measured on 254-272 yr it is -1.90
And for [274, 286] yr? -1.14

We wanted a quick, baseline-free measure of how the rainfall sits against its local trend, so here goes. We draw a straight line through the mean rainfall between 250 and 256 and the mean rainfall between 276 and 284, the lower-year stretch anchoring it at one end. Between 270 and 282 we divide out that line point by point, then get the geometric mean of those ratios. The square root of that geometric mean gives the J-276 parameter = 1.01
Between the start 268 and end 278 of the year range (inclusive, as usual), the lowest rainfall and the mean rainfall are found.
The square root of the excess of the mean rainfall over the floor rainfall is 1.3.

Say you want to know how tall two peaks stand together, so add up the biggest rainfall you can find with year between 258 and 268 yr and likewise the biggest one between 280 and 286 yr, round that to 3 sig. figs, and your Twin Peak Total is 22.4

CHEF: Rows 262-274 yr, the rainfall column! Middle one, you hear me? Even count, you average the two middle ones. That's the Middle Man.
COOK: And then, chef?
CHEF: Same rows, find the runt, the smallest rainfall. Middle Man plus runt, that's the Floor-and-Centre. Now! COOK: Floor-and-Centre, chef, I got 21.1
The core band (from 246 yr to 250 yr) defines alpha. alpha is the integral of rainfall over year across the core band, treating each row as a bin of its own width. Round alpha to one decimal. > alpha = 46.2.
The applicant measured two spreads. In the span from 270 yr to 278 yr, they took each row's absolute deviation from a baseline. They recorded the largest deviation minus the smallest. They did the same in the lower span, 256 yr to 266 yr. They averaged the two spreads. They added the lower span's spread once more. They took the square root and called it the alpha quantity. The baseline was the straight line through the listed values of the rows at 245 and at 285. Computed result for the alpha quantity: 1.43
